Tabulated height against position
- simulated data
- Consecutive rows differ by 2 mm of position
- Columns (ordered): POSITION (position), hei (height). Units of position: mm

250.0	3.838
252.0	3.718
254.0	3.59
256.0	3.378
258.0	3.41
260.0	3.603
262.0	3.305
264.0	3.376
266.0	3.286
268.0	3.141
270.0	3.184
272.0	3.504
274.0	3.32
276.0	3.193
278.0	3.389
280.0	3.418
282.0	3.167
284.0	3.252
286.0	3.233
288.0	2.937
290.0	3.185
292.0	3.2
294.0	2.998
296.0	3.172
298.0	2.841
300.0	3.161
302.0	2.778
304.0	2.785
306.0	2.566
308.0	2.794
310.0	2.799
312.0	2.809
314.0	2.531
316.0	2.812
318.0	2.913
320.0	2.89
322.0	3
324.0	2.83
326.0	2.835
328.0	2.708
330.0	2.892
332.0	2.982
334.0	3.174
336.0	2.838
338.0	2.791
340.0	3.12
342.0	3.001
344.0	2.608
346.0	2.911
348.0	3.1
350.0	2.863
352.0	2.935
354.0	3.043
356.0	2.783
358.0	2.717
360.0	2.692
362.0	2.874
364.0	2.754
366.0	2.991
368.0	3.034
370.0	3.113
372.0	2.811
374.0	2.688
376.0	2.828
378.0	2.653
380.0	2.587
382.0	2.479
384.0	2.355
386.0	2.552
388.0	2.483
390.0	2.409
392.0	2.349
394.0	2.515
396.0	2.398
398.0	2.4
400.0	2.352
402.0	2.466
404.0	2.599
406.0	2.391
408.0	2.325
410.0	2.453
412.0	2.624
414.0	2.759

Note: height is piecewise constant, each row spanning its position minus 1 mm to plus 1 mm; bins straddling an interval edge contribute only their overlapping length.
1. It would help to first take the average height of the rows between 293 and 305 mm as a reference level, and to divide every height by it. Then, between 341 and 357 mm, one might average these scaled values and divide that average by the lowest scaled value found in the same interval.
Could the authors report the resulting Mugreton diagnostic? 1.114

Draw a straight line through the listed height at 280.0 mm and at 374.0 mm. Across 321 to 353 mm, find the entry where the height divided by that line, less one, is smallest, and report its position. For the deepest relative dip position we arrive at 328.0 mm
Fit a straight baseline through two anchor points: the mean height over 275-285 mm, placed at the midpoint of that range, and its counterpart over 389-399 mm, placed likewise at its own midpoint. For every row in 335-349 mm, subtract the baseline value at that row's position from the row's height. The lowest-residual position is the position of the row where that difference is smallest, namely 344.0 mm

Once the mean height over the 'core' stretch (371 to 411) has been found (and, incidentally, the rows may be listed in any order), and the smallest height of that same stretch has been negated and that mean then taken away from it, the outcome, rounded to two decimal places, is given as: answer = -4.83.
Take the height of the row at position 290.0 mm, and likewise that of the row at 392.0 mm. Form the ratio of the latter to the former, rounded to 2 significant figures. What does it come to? 0.74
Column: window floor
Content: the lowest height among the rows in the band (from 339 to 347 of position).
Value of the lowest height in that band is 2.608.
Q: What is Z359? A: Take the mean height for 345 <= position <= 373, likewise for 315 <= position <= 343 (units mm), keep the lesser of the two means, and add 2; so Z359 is 4.90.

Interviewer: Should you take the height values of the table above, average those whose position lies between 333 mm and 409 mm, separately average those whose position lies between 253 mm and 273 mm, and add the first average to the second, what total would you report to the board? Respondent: 6.09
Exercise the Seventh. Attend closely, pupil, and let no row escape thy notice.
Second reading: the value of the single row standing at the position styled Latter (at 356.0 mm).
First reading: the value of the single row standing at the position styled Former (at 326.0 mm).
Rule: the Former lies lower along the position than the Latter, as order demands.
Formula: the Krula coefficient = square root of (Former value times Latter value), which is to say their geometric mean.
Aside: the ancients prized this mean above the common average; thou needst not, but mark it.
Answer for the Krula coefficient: 2.8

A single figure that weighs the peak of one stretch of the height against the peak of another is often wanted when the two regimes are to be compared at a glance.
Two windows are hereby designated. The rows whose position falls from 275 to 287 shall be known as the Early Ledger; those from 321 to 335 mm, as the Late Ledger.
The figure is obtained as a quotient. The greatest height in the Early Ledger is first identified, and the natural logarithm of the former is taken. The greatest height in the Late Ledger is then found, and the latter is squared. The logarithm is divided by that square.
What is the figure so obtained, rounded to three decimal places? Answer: 0.122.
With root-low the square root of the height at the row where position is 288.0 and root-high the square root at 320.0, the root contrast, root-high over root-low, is 0.99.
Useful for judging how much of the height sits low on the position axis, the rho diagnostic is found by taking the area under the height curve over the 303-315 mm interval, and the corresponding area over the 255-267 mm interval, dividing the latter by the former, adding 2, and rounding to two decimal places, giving 3.25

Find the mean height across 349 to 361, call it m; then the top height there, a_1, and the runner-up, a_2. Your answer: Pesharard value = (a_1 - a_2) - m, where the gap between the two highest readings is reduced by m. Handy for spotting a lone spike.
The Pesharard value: -2.73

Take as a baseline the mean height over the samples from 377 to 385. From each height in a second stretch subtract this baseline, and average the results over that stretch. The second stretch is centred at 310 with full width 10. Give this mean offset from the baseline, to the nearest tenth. 0.2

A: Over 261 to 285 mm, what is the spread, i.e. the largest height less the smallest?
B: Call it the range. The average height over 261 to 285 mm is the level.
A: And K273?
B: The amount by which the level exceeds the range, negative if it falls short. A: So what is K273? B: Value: 2.93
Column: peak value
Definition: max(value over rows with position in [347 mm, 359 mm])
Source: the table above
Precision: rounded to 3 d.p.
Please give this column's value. 3.100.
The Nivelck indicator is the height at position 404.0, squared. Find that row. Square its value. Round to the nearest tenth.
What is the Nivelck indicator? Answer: 6.8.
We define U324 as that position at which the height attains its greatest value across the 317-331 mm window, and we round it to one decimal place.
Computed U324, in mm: 322.0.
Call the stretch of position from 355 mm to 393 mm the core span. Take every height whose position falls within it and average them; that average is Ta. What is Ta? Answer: 2.69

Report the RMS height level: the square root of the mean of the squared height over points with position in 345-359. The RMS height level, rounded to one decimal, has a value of 2.9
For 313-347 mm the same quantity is 2.9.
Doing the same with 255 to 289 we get 3.3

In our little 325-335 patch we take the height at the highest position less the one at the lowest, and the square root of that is 0.58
